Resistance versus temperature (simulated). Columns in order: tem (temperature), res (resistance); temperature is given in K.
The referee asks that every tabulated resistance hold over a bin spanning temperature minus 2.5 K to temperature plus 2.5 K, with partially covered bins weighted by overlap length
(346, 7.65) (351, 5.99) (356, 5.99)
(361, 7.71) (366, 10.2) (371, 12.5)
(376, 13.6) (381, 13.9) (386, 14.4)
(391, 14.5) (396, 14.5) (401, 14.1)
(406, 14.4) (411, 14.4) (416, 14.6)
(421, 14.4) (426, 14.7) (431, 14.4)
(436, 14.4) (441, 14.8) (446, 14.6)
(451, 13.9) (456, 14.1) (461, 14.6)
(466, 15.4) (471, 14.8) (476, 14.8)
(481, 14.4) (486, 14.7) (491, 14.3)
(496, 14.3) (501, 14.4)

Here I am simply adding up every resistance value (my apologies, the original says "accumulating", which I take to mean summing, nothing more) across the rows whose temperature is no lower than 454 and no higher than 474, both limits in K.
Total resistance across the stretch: 58.9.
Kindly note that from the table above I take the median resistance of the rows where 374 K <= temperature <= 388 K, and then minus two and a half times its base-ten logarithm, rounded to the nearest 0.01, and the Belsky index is -2.86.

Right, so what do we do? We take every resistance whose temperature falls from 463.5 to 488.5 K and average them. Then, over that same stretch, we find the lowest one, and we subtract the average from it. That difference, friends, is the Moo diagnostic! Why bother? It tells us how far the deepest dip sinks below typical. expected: -0.42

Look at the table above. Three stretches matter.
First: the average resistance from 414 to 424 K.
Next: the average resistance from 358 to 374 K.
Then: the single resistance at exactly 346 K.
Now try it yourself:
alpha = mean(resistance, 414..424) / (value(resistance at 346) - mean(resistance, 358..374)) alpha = -6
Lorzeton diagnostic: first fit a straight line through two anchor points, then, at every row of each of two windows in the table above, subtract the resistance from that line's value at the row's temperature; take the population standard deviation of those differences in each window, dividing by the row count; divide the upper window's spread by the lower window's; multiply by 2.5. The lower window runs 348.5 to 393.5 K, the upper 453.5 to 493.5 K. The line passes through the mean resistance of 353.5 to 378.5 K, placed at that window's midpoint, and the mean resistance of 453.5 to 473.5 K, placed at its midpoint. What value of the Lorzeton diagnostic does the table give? 0.6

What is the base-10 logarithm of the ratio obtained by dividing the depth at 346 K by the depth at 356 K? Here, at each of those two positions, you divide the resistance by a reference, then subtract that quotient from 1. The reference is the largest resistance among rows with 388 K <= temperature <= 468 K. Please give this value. -0.08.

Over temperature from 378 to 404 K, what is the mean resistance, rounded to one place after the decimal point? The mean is 14.3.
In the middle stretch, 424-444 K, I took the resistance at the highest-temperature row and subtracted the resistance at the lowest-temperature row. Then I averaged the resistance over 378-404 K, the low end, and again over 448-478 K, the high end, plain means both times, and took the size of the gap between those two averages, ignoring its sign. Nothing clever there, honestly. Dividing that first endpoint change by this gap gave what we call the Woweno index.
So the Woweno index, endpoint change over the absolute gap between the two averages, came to 0.31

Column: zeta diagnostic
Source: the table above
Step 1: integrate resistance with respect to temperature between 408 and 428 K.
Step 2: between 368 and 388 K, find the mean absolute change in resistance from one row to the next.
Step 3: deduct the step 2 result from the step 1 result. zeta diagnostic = 290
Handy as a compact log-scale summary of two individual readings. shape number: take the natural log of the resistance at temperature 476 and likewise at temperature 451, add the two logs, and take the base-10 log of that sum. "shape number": 0.726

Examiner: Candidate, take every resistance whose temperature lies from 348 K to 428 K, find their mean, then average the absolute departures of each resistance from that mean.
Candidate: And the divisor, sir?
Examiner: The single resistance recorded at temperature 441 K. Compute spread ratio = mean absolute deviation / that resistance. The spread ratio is 0.17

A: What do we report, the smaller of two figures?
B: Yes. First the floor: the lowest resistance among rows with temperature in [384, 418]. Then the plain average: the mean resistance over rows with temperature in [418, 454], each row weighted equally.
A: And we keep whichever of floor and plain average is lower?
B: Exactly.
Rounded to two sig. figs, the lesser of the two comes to 14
